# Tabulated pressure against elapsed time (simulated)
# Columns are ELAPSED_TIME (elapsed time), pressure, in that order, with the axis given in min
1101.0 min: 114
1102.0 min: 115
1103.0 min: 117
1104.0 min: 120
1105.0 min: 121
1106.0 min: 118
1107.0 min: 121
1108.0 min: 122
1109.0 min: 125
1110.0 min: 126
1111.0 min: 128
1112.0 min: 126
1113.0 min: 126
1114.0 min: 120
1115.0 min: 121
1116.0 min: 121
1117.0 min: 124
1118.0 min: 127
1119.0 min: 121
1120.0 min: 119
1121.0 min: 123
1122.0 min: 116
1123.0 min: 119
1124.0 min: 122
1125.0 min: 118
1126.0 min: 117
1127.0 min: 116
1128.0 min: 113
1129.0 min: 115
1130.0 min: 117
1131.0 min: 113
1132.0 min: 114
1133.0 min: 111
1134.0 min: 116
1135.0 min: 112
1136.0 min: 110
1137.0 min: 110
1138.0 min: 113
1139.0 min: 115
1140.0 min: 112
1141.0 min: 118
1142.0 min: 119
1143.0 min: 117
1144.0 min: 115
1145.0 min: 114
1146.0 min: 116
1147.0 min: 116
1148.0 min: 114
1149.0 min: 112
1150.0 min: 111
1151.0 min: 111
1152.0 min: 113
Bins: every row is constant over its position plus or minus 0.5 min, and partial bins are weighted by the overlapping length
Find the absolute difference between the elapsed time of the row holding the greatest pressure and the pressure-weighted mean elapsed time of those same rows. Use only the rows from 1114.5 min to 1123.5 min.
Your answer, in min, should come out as 1.0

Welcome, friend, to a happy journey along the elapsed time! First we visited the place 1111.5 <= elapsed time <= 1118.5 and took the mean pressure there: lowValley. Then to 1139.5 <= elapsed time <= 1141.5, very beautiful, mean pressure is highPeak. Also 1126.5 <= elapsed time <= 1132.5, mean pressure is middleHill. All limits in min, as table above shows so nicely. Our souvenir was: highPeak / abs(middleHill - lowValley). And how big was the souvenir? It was 13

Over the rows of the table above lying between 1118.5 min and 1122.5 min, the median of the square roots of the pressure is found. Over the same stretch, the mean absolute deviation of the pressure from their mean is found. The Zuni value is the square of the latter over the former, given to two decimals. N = 0.46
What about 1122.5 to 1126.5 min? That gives 0.21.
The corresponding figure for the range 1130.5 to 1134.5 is 0.21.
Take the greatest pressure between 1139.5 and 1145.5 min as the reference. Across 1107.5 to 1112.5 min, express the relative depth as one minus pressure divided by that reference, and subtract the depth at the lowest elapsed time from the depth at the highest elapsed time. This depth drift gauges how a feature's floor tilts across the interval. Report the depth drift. -0.03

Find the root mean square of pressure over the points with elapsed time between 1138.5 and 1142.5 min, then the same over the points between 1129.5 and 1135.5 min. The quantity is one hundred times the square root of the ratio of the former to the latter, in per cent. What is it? 101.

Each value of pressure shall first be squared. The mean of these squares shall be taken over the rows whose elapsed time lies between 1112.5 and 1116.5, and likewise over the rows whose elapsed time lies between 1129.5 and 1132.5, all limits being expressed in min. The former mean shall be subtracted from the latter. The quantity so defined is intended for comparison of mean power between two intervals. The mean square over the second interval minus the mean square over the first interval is -1738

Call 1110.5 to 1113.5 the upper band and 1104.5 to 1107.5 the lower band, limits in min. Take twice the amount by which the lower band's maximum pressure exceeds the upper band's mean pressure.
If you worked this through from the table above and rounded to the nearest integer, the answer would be -11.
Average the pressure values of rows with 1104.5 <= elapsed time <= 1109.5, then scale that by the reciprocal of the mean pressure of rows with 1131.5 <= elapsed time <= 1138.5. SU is 1.08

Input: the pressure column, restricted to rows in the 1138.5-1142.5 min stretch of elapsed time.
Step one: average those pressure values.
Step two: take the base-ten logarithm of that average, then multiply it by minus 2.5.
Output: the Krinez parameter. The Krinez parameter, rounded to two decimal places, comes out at -5.16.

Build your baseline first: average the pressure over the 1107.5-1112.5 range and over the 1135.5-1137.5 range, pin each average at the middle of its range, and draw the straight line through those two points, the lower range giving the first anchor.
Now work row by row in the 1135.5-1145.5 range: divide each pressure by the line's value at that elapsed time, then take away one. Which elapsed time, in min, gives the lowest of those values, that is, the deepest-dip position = 1136.0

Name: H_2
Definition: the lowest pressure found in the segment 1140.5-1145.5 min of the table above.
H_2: 114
